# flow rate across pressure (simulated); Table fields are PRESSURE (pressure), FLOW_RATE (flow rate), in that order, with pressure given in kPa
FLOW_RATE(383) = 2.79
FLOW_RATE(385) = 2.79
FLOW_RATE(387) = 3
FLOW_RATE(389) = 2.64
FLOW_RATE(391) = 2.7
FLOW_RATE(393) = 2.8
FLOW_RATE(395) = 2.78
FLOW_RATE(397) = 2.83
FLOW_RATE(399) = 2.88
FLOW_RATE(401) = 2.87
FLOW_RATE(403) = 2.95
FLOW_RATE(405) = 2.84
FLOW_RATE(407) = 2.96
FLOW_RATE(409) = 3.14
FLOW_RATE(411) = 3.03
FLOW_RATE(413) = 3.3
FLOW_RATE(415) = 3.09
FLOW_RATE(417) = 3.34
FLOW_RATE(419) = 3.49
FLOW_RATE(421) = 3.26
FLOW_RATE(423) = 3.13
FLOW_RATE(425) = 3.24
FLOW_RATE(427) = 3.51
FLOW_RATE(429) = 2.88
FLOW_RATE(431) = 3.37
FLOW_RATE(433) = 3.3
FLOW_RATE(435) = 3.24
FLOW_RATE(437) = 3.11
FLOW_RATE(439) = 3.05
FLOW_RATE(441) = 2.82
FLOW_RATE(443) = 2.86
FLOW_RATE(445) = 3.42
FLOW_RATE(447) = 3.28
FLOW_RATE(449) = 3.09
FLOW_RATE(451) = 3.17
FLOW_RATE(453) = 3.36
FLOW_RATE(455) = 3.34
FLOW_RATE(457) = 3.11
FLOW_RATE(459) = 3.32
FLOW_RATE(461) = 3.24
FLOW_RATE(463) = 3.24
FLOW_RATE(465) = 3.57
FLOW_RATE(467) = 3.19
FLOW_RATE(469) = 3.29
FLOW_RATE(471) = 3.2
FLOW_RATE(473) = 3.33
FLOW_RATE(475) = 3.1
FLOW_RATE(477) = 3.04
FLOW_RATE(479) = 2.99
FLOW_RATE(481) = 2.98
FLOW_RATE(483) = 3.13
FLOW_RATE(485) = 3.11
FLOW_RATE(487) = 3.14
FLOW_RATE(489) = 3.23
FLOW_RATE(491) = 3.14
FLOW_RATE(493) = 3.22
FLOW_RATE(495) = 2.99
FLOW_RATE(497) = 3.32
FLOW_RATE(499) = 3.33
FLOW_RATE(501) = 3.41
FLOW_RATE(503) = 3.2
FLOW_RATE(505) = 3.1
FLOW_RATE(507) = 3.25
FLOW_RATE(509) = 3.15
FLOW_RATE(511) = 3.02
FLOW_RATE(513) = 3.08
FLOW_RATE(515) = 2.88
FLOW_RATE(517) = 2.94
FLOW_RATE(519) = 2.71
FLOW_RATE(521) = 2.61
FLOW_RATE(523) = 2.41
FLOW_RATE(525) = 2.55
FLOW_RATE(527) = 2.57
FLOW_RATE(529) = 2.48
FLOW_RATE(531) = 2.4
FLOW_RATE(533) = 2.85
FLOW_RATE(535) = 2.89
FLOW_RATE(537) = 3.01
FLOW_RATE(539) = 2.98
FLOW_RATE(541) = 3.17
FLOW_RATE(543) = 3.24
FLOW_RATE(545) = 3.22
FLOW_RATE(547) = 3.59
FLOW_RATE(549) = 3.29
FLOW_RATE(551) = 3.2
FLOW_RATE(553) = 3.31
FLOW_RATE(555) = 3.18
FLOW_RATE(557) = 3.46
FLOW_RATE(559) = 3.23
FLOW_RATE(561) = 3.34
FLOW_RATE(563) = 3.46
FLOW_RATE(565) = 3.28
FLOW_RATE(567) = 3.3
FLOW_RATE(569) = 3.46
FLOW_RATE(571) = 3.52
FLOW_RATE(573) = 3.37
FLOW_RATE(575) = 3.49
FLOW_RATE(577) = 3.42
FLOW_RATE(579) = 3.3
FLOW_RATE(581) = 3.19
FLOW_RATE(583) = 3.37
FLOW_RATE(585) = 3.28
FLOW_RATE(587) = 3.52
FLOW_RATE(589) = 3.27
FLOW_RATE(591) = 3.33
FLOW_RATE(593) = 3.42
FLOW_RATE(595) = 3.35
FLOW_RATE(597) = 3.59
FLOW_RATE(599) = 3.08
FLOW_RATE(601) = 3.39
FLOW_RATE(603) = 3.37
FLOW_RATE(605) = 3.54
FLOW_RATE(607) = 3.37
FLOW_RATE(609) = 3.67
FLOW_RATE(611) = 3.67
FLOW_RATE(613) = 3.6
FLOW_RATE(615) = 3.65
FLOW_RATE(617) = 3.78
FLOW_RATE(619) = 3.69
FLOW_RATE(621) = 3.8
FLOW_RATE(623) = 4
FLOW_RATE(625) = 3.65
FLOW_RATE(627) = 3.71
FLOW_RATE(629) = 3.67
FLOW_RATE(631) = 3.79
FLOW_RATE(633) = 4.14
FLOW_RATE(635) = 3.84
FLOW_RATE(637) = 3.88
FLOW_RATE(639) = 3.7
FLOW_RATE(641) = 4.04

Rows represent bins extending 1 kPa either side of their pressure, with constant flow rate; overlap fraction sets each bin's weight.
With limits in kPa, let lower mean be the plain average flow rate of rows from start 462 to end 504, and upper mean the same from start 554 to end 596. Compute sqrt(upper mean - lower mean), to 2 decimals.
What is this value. 0.40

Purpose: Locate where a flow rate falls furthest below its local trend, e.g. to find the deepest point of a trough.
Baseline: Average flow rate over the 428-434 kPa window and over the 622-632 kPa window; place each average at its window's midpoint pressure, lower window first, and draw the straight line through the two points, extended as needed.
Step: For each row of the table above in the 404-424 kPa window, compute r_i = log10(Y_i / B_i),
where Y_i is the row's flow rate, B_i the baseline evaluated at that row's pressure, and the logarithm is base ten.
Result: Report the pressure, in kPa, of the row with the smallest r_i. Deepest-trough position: 405 kPa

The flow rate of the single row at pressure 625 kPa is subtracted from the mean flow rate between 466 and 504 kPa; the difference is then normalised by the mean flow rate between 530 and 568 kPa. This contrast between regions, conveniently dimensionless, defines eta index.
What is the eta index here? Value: -0.149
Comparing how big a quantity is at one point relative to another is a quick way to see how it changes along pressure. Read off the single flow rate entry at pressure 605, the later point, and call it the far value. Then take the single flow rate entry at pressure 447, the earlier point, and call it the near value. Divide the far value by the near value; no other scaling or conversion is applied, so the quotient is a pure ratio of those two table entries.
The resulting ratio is 1.08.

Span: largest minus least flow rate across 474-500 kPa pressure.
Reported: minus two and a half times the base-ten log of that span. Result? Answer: 1.1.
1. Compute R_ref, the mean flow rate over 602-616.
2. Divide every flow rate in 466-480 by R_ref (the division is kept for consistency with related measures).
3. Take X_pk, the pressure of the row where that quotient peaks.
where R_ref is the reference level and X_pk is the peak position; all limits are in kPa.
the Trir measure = 473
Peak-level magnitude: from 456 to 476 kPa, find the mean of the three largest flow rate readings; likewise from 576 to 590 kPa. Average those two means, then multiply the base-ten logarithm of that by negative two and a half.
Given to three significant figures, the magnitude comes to -1.34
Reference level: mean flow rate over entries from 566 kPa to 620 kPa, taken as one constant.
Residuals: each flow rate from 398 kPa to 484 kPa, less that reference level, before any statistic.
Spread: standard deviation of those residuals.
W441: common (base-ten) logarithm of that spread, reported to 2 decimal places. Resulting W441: -0.72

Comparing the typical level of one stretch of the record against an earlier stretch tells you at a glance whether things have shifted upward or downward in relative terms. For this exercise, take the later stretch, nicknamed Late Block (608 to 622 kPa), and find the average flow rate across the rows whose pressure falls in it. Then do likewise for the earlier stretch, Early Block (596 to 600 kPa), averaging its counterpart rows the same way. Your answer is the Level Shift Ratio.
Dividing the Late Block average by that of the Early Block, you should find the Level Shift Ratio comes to 1.11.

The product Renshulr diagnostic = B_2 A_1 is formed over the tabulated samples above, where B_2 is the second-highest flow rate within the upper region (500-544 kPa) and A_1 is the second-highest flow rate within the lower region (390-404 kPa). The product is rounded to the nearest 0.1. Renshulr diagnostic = 9.4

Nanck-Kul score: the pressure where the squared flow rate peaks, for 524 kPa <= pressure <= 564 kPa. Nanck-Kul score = 547 kPa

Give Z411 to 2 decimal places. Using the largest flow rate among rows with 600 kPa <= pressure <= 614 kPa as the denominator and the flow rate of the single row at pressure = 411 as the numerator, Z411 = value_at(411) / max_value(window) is 0.83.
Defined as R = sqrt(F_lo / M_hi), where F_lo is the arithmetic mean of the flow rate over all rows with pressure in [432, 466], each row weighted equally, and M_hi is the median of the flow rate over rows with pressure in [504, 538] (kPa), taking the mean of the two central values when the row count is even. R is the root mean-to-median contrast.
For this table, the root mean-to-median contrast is 1.06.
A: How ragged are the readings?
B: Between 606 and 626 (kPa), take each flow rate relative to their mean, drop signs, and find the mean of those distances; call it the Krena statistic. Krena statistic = 0.10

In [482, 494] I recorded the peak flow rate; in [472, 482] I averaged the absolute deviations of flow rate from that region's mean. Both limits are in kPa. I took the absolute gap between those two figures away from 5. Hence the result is 1.87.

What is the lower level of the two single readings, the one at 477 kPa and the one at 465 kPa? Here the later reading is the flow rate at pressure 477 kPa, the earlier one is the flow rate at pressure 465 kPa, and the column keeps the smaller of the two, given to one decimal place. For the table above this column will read 3.0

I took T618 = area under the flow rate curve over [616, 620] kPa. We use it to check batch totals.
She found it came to 14.9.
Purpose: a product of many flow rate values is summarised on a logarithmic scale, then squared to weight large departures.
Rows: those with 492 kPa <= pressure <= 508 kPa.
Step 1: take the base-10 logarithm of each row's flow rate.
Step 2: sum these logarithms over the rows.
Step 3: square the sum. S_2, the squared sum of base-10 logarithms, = 16.6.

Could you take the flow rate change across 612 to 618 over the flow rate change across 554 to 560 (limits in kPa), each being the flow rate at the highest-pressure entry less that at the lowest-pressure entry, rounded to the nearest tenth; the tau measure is 3.6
